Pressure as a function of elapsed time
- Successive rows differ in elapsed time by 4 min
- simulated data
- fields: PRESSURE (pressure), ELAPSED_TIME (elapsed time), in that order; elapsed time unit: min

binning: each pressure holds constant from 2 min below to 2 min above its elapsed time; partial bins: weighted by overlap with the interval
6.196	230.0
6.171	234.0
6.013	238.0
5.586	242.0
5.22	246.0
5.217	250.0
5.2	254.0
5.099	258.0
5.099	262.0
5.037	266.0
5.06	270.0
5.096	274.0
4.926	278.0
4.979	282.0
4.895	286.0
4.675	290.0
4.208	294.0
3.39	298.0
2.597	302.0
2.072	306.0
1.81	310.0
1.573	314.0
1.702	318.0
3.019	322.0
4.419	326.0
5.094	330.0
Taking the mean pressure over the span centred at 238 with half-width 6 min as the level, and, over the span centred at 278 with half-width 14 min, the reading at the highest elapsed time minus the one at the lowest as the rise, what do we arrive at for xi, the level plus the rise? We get 5.6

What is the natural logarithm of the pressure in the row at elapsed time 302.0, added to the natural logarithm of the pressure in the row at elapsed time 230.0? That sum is 2.78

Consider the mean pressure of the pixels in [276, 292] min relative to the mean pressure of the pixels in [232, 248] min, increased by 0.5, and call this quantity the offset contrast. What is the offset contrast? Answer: 1.35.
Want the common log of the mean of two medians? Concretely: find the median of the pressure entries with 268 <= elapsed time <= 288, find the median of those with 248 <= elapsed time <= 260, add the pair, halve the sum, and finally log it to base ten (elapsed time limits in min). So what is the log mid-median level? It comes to 0.71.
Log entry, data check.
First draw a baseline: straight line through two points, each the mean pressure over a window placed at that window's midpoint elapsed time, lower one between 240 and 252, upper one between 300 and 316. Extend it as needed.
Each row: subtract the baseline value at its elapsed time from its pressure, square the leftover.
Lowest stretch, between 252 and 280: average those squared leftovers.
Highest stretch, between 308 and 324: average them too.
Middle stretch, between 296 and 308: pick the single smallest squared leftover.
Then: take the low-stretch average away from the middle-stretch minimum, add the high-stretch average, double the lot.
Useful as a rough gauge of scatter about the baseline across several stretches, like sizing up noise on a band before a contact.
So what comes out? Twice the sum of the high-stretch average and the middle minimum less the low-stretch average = 0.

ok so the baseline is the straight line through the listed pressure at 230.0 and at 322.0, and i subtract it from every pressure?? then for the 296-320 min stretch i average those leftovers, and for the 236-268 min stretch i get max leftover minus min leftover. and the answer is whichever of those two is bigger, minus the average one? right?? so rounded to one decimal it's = 1.8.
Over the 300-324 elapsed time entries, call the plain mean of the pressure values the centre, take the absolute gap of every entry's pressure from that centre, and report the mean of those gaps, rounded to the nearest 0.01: 0.45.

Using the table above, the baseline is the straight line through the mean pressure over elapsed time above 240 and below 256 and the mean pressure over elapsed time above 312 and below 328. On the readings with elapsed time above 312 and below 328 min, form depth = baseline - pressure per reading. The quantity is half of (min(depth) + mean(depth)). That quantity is -1.0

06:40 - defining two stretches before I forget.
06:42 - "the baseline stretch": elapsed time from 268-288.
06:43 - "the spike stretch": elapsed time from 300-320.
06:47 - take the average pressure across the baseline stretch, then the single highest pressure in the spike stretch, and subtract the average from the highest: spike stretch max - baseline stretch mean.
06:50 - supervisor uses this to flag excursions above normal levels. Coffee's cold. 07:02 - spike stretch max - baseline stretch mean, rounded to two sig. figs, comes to -2.4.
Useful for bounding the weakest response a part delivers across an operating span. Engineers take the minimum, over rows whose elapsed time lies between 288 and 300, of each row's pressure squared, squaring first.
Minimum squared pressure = 11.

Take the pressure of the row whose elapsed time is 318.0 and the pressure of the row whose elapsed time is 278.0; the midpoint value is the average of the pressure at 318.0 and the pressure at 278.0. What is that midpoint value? 3.3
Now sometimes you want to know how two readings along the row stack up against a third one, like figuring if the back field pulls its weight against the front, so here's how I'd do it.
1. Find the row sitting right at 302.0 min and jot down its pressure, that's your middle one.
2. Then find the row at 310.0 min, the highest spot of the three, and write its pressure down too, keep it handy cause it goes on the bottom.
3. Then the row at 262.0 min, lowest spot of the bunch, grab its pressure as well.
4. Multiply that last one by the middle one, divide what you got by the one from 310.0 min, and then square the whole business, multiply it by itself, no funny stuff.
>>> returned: 54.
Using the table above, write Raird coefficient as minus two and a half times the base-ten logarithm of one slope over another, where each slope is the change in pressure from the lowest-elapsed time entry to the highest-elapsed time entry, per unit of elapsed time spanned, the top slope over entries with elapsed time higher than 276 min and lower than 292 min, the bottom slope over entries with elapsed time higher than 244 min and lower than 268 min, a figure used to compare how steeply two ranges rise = -0.9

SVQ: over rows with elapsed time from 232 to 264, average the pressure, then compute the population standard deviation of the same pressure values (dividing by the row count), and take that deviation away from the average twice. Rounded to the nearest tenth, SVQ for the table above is 4.7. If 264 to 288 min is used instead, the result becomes 4.9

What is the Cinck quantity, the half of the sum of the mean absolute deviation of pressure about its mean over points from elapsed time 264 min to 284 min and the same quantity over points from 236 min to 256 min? 0.17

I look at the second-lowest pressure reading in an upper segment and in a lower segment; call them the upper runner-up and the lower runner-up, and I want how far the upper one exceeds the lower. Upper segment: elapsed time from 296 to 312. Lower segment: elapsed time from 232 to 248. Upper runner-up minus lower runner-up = -3.5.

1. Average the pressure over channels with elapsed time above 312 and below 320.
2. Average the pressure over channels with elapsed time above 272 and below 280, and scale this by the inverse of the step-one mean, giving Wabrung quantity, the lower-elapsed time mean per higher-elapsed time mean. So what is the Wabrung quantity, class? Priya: 3.1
